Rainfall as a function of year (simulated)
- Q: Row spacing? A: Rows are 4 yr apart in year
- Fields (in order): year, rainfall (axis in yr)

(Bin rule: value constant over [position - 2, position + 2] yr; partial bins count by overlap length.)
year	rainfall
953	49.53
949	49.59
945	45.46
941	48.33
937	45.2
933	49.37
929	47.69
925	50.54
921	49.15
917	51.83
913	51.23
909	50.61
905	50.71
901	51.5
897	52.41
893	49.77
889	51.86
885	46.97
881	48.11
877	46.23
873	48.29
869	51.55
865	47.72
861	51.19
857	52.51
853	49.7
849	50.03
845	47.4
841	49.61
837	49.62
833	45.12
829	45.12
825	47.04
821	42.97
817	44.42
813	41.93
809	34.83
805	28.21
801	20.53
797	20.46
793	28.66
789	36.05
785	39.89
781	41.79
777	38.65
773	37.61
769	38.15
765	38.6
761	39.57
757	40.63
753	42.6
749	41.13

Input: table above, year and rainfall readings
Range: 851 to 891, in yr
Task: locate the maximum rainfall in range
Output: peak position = 857 yr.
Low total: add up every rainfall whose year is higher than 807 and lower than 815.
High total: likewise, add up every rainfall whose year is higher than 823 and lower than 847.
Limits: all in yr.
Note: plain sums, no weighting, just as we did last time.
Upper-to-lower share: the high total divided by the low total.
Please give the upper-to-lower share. 3.7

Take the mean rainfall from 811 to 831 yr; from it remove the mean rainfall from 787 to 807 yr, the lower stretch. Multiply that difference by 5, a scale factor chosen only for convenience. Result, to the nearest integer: 88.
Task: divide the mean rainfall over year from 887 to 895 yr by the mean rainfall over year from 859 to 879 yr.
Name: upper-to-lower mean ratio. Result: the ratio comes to 1.04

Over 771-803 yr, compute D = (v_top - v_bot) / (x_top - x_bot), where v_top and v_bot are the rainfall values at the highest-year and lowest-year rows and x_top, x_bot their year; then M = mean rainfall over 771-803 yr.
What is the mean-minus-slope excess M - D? 33.6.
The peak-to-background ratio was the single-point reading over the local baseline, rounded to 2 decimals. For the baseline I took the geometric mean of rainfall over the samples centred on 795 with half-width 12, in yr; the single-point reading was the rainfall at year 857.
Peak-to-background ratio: 1.87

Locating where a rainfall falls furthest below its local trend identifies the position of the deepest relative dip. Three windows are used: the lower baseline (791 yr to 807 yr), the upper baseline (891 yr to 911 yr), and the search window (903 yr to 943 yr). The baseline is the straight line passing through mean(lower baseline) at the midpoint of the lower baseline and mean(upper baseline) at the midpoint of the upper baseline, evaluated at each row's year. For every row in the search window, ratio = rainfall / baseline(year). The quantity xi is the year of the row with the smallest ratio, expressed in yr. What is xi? 937 yr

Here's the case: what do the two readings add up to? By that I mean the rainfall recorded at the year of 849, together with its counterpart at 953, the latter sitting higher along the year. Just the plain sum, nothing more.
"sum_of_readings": 100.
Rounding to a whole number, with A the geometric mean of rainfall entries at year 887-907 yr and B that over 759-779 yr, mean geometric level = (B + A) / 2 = 45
